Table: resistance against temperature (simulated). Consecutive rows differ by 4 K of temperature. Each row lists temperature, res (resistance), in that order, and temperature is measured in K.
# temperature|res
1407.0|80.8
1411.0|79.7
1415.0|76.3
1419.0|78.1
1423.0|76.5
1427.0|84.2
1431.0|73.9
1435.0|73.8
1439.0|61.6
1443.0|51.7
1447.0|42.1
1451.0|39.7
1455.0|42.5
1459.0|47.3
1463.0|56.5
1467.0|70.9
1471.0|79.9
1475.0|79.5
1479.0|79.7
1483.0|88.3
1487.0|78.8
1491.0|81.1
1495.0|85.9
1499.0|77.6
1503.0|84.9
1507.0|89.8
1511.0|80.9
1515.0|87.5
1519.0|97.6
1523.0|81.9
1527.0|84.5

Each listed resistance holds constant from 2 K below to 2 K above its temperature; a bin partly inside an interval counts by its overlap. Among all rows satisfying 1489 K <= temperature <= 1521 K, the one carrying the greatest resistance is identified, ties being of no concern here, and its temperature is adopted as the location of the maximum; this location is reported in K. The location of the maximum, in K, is 1519.0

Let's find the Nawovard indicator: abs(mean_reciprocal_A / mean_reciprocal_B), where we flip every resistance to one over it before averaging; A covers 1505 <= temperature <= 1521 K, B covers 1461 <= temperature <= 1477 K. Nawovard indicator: 0.79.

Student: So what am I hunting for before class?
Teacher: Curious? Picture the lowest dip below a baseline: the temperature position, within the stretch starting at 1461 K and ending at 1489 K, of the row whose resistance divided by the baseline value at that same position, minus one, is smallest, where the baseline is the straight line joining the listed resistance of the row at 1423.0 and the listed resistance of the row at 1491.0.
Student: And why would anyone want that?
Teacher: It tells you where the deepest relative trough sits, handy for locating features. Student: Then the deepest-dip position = 1463.0 K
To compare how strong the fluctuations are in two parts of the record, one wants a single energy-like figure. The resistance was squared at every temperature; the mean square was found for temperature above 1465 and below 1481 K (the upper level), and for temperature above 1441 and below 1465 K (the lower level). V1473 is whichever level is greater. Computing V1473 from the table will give 6021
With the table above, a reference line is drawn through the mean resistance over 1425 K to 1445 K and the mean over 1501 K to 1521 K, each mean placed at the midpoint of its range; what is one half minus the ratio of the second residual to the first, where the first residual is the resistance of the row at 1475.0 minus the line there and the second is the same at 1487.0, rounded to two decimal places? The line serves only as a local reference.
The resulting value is 8.62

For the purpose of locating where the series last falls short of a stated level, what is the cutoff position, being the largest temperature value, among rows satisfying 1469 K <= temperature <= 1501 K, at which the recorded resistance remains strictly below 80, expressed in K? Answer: 1499.0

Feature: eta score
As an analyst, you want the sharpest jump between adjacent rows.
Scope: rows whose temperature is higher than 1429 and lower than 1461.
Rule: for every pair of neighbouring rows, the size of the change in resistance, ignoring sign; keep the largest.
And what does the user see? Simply 12.2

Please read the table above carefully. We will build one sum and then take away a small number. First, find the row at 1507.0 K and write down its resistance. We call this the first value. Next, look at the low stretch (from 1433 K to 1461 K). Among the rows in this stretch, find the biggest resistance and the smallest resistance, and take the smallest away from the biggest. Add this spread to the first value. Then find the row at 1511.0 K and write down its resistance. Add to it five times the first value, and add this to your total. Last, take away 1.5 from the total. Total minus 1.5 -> 652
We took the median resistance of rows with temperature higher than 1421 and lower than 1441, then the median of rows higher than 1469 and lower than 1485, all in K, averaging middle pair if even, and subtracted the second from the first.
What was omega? -5.9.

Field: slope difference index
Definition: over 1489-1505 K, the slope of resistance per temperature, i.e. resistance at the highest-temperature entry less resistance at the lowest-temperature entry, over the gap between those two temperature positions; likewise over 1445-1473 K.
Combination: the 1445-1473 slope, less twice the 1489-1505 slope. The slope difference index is 0.9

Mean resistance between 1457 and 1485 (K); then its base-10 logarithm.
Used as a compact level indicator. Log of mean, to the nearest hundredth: 1.86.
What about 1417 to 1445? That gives 1.85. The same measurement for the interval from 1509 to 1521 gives 1.95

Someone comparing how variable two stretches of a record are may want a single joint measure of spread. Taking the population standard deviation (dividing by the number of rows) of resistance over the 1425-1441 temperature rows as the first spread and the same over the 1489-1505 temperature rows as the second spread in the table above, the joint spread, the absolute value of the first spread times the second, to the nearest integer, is 26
